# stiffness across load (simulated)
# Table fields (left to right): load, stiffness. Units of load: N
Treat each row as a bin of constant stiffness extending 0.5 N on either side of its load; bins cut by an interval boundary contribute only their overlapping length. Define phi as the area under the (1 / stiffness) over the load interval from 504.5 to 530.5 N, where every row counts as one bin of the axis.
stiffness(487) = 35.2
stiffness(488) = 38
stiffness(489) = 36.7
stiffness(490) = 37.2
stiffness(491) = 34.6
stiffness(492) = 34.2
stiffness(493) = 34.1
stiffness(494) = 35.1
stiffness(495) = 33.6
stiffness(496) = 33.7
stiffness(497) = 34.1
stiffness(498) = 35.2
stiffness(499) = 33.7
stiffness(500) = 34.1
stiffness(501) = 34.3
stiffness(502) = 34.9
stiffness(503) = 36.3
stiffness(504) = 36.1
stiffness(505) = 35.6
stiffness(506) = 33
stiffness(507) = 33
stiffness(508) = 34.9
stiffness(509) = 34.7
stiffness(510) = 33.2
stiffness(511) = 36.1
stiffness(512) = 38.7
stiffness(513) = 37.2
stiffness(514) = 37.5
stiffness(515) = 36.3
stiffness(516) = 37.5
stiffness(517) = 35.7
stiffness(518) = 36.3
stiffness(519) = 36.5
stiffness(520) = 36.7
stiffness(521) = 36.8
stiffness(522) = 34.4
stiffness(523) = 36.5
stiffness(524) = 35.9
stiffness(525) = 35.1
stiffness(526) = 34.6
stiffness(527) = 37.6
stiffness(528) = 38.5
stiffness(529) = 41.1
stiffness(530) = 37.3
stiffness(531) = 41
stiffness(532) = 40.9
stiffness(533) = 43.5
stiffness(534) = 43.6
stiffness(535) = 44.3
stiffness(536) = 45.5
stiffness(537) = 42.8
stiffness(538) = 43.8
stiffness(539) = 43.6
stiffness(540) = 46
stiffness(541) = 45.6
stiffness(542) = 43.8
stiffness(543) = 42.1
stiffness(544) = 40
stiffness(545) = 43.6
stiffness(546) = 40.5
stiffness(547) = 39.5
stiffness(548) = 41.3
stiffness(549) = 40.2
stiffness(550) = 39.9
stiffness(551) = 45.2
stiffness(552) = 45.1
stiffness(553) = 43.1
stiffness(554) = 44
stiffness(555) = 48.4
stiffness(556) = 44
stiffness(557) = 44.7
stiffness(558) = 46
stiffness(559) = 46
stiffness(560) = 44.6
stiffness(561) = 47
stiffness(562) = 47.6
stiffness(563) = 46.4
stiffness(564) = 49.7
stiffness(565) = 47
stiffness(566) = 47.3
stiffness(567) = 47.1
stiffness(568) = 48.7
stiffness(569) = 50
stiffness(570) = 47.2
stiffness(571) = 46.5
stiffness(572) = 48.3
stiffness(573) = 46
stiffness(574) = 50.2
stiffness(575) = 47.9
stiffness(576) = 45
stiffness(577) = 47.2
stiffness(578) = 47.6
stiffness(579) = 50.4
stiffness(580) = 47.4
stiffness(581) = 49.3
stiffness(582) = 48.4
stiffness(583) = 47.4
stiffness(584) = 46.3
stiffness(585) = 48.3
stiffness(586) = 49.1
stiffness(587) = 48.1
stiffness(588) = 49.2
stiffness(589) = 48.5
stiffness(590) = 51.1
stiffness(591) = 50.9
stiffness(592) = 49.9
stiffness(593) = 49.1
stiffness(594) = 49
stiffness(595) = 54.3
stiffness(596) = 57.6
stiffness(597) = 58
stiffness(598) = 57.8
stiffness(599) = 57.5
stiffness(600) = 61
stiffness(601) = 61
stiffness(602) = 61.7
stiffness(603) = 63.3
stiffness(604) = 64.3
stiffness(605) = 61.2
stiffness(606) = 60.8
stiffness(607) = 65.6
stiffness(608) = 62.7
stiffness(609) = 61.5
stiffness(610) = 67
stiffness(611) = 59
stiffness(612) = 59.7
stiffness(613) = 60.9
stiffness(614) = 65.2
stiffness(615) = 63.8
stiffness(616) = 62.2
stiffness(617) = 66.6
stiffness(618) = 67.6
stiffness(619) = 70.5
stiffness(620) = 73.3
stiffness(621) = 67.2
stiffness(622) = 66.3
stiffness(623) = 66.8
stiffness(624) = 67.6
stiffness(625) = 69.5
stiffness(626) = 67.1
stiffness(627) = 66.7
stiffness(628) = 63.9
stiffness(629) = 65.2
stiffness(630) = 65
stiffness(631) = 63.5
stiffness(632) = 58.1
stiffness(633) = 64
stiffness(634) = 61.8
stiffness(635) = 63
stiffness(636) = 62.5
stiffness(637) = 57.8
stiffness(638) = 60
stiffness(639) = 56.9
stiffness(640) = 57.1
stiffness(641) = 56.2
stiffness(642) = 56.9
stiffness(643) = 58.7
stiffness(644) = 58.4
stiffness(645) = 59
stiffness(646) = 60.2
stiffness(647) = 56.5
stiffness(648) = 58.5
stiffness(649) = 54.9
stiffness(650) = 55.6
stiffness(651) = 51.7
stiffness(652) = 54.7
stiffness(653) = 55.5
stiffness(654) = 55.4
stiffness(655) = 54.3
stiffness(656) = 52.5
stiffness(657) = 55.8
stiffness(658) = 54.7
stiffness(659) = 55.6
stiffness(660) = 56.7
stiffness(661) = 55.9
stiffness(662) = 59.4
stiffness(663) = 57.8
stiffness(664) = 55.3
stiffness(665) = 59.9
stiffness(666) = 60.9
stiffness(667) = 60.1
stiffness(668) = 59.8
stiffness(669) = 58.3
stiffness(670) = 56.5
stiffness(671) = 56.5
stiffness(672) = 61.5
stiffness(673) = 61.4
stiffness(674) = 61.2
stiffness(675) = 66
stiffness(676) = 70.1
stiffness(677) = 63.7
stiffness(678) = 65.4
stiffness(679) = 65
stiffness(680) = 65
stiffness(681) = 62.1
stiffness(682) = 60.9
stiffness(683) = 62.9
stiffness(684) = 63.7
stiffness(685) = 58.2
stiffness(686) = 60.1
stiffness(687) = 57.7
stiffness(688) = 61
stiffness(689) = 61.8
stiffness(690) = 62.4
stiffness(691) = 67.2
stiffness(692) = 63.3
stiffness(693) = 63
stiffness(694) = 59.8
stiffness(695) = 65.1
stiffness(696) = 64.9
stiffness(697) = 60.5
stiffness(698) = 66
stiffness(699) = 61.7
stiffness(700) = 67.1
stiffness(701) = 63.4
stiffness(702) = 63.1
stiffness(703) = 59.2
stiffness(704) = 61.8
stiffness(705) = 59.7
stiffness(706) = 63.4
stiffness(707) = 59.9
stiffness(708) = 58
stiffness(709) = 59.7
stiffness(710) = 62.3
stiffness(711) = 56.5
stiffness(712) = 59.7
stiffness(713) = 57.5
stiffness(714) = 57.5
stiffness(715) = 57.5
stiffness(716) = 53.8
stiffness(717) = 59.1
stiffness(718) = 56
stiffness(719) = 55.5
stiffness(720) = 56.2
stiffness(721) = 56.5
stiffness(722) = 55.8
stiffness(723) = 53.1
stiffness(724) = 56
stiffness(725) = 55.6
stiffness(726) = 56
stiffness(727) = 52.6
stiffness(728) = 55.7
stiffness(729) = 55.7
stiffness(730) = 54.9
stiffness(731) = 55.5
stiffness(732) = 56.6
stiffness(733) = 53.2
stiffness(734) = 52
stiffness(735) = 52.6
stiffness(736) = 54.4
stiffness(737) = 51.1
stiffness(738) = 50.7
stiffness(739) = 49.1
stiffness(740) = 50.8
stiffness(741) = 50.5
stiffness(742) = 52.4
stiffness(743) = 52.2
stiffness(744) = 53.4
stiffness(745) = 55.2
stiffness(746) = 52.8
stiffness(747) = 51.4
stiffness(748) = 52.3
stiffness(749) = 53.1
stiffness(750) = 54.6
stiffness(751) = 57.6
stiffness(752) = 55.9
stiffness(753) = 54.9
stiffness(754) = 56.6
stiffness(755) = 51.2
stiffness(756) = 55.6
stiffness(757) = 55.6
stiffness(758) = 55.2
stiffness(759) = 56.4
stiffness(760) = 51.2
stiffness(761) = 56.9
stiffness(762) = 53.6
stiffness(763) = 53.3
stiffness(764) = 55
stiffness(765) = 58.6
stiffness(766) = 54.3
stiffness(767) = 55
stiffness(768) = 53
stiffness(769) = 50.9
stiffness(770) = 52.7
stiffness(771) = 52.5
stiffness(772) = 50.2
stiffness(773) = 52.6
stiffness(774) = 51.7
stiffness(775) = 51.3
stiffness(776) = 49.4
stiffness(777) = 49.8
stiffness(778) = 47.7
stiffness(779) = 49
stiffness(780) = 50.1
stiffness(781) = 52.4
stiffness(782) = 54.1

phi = 0.72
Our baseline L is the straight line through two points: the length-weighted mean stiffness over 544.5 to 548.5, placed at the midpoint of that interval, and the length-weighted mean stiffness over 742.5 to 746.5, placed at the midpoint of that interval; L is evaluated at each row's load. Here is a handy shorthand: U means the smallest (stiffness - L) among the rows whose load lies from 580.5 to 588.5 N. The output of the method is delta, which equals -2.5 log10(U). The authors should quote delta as -1.1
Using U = 3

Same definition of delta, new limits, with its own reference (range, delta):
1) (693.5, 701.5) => -2.4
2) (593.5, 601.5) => -1.7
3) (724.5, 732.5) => 1.4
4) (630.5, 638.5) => -2.6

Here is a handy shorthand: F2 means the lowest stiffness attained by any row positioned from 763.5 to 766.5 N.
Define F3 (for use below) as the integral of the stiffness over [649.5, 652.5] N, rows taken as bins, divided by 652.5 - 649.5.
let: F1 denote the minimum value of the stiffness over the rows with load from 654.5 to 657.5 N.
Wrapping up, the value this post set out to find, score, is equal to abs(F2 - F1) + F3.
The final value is 55.8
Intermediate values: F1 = 52.5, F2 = 54.3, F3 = 54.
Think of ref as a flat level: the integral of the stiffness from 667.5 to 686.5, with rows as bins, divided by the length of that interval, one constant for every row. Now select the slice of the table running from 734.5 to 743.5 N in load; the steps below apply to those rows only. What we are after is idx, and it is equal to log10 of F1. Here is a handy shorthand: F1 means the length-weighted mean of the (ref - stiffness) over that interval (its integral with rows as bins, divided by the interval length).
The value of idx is 1.0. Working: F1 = 10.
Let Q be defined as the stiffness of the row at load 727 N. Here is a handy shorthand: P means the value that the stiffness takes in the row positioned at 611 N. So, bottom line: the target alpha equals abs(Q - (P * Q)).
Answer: 3051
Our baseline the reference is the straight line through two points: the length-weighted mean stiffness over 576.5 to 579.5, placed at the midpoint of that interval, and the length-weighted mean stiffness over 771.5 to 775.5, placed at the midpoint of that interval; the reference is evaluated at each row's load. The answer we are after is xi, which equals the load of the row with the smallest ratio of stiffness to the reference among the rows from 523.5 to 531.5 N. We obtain 526 N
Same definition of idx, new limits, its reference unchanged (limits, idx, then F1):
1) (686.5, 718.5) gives 0.0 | 1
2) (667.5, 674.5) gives 0.4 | 3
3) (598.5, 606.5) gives -0.2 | 1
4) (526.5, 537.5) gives 1.3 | 21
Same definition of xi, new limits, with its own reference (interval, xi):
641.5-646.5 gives 642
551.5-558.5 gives 553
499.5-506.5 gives 506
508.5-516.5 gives 510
